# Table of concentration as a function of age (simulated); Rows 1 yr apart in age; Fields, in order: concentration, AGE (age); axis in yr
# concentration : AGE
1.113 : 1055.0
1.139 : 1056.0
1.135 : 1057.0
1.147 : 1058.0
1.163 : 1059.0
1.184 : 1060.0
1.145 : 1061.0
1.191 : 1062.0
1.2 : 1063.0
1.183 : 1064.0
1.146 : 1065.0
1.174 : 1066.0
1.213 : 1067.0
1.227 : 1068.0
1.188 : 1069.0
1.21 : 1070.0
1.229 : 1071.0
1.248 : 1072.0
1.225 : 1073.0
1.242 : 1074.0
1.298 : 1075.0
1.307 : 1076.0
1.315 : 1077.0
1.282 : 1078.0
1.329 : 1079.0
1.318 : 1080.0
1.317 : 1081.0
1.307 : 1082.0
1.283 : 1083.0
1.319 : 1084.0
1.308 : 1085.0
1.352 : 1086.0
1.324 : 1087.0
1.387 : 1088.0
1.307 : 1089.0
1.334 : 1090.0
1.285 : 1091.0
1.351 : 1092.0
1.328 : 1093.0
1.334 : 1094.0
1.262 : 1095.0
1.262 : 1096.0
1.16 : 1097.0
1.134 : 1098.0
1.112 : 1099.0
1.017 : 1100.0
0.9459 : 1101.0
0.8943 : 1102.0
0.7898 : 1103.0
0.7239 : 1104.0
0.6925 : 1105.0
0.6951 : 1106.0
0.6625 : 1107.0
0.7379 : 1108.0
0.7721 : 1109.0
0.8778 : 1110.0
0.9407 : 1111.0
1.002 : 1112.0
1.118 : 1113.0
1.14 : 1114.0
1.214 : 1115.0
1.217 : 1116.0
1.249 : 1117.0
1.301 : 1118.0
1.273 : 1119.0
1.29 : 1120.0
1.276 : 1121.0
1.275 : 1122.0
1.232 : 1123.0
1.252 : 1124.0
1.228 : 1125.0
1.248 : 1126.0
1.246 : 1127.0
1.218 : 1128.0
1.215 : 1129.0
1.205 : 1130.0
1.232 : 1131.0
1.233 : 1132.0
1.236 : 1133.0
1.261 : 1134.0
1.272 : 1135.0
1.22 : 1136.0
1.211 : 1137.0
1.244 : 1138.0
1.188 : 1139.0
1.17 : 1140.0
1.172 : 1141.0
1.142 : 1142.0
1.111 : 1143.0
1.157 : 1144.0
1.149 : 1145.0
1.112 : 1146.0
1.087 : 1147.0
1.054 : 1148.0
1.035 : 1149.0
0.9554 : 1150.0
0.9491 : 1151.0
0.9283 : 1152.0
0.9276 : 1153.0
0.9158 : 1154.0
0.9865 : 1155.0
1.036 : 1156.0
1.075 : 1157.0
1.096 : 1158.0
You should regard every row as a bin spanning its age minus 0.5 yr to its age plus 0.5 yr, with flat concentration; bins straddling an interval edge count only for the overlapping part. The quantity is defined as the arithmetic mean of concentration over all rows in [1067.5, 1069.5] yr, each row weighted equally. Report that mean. 1.21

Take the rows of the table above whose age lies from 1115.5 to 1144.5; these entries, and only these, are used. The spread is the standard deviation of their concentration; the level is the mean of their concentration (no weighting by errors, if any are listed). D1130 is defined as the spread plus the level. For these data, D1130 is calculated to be 1.27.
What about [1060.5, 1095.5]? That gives 1.33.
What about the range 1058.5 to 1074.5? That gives 1.23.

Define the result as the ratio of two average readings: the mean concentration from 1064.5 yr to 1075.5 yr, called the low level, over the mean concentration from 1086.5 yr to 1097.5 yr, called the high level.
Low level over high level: 0.93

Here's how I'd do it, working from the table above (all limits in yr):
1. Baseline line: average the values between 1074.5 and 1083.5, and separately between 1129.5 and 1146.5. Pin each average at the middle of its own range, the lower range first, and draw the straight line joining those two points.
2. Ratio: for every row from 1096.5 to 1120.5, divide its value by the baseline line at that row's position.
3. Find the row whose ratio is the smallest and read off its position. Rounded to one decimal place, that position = 1107.0 yr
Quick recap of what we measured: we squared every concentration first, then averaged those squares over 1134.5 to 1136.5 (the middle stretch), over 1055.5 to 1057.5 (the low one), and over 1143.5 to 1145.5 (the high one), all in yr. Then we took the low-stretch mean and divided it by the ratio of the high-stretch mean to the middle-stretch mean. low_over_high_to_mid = 1.5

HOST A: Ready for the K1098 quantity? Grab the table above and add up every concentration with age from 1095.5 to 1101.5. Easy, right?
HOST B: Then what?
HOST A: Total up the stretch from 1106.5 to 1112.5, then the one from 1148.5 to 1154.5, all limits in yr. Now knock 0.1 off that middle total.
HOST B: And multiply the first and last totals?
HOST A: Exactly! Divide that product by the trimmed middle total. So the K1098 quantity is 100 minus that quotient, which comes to 92.3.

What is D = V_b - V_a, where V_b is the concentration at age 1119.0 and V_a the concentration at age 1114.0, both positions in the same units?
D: 0.13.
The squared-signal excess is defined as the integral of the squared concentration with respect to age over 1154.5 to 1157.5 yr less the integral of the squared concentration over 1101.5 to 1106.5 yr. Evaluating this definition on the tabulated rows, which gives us 0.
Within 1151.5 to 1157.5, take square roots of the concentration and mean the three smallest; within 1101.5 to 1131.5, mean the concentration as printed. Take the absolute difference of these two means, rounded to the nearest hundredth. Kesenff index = 0.11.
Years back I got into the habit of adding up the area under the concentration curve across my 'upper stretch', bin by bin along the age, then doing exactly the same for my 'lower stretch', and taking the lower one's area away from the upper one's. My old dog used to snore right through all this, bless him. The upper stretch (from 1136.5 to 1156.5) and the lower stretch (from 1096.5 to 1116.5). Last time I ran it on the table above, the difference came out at 2.7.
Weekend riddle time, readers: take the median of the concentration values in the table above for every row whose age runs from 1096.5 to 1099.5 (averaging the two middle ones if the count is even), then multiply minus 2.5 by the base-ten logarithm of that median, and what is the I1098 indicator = -0.14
